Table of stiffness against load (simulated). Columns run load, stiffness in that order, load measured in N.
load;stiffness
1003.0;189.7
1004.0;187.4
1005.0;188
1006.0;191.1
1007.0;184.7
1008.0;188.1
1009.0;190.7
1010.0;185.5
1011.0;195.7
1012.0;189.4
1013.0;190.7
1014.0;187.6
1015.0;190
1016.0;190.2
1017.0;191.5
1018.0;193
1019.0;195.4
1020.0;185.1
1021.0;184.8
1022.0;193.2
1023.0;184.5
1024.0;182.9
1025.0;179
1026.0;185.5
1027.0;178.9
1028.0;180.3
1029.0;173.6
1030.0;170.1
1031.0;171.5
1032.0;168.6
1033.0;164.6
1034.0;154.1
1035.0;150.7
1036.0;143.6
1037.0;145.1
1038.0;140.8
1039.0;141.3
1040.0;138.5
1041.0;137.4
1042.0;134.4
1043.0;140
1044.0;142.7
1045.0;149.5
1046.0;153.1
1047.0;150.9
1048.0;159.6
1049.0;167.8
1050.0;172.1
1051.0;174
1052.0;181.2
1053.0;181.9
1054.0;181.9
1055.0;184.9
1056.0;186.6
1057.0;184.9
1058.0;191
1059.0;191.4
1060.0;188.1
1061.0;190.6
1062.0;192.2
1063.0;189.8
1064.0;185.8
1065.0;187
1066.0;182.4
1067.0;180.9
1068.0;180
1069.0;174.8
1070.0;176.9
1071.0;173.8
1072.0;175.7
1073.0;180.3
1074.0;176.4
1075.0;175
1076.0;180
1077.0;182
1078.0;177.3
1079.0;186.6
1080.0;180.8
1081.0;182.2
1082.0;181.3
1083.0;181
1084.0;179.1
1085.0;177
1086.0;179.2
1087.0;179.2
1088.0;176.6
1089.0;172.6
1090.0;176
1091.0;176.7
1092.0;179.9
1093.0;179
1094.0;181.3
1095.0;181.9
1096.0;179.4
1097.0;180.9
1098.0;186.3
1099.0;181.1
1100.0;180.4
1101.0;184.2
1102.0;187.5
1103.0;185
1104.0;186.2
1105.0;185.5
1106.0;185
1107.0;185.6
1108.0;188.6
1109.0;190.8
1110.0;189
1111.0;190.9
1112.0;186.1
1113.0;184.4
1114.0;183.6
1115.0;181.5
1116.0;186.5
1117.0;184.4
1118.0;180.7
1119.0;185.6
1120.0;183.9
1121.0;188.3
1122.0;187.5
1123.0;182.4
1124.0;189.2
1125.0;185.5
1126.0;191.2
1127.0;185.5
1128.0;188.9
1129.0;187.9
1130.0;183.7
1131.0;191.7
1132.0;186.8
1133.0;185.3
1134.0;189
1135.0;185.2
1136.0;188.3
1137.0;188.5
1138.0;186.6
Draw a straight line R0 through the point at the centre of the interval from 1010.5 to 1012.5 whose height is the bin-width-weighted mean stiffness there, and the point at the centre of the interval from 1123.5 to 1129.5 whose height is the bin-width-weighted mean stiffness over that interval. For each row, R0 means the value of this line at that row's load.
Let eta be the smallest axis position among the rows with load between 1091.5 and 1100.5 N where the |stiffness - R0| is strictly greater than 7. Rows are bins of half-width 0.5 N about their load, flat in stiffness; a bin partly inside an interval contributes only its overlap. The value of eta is 1092.0 N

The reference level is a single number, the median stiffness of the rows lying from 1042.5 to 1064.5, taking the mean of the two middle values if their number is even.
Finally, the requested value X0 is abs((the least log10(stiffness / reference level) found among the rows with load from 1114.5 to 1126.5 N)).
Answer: 0.003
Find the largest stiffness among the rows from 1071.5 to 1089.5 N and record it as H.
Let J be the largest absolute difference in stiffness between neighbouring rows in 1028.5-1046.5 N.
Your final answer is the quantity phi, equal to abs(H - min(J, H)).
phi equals 176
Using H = 186.6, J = 10.5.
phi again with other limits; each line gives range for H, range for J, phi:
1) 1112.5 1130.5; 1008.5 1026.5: 181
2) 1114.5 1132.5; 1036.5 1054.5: 183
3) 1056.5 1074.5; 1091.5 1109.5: 187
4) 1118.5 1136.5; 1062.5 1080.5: 182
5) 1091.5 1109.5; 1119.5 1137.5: 183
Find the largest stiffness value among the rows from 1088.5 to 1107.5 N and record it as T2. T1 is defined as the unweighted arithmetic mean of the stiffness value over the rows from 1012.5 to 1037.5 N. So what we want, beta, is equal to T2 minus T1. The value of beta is 10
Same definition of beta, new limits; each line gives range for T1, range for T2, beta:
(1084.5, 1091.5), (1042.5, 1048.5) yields -17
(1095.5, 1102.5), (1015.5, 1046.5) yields 13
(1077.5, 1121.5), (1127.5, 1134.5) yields 9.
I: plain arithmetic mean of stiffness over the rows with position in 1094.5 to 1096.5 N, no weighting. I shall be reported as 181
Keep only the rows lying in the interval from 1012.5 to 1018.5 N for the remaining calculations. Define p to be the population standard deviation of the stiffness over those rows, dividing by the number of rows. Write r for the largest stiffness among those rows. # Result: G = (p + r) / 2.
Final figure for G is 97.3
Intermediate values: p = 1.6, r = 193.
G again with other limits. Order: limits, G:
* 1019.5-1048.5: 105.7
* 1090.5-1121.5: 97.2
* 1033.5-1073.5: 105.6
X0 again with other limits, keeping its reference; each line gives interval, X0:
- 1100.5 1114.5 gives 0.004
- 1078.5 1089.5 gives 0.023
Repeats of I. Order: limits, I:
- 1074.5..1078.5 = 179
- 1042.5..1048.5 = 149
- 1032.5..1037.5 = 152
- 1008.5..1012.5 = 190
